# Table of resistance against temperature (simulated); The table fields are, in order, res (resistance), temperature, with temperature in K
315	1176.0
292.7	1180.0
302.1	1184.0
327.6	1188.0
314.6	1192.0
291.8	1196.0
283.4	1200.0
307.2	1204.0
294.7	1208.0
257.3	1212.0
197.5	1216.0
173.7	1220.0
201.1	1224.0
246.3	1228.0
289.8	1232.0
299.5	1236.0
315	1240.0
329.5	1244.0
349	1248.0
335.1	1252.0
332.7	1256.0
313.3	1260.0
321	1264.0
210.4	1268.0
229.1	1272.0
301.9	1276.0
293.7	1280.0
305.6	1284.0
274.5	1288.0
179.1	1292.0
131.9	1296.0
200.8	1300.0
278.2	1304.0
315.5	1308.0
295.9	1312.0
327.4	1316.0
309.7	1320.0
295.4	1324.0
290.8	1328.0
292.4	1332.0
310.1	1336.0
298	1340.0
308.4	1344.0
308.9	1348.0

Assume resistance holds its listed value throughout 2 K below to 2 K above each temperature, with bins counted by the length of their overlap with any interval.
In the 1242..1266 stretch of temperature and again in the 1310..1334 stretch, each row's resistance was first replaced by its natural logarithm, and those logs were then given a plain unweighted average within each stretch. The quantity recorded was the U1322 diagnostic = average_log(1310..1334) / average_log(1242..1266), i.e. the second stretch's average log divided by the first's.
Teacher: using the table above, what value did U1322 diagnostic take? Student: 0.98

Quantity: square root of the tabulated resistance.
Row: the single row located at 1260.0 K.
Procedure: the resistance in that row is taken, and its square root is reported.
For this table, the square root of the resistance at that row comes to 17.7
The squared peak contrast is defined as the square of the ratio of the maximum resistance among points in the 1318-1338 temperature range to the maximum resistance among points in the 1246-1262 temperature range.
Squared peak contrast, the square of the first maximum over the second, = 0.79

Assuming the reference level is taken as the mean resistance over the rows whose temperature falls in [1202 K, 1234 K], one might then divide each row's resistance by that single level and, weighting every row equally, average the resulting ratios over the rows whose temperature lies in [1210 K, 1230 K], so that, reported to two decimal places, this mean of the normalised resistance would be 0.87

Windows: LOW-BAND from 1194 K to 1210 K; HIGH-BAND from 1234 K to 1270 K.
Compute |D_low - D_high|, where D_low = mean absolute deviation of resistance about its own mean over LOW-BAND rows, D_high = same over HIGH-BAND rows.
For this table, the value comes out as 19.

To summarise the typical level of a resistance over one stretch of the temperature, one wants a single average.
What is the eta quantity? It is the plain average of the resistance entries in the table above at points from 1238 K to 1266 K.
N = 328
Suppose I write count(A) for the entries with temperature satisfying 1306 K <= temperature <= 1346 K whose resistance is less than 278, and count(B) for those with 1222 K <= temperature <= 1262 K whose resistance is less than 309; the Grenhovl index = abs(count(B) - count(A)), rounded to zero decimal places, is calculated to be 4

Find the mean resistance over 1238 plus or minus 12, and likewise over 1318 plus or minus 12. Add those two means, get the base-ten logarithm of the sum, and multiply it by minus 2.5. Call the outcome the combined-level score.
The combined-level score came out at -6.96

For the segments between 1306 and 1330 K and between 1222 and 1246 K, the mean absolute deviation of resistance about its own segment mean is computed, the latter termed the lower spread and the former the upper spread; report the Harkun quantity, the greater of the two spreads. 37.7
